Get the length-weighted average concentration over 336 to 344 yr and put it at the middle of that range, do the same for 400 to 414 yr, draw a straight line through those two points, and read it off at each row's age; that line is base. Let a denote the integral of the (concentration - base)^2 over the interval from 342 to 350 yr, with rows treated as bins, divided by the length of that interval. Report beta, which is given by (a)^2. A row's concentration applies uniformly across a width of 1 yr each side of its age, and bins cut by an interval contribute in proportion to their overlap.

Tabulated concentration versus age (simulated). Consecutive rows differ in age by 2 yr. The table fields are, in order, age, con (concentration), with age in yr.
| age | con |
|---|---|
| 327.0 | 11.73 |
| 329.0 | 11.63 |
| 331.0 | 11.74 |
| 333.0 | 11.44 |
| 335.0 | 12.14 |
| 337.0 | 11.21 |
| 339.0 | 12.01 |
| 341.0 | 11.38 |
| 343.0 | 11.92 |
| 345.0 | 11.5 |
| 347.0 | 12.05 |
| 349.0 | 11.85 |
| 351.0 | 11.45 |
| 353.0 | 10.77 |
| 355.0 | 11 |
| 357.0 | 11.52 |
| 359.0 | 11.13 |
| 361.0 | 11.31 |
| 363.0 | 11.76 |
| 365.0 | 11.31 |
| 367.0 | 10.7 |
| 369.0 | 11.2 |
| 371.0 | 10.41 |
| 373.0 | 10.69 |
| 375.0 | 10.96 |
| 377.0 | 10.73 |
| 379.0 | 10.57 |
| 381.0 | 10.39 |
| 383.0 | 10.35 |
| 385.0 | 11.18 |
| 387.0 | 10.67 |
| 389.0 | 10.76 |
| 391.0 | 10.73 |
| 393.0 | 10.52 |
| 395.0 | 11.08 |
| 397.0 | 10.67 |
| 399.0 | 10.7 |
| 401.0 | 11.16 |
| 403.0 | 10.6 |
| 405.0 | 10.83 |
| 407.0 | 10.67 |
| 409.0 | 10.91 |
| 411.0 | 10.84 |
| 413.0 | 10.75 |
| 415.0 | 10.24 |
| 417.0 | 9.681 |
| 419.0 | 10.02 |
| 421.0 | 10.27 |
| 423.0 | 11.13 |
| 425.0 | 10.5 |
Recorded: 0.014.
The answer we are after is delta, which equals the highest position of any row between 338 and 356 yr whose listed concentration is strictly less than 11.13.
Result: 355.0 yr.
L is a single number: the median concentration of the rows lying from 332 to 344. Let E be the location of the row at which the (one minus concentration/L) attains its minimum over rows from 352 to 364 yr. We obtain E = 363.0 yr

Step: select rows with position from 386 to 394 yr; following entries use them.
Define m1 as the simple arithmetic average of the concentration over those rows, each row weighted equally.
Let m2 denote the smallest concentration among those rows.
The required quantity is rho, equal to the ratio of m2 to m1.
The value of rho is 0.986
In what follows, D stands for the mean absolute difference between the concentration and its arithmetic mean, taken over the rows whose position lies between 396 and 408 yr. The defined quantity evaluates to 0.15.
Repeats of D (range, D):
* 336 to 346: 0.29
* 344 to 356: 0.37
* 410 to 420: 0.39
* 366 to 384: 0.21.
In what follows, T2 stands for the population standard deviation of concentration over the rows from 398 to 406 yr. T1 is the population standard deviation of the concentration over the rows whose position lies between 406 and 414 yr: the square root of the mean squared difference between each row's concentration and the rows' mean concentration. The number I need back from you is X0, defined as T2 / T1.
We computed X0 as 2.3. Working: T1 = 0.09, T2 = 0.211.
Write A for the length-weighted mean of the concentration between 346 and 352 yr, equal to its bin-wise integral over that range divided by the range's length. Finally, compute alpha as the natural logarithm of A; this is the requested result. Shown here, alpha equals 2.47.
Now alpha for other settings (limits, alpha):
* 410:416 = 2.36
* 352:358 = 2.41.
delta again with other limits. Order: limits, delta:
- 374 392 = 391.0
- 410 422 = 421.0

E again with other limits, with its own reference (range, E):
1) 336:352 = 347.0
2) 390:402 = 401.0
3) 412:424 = 423.0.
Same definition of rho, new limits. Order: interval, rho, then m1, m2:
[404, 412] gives 0.987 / 10.8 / 10.67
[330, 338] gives 0.964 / 11.6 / 11.21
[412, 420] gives 0.952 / 10.2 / 9.681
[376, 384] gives 0.985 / 10.5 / 10.35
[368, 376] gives 0.963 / 10.8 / 10.41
